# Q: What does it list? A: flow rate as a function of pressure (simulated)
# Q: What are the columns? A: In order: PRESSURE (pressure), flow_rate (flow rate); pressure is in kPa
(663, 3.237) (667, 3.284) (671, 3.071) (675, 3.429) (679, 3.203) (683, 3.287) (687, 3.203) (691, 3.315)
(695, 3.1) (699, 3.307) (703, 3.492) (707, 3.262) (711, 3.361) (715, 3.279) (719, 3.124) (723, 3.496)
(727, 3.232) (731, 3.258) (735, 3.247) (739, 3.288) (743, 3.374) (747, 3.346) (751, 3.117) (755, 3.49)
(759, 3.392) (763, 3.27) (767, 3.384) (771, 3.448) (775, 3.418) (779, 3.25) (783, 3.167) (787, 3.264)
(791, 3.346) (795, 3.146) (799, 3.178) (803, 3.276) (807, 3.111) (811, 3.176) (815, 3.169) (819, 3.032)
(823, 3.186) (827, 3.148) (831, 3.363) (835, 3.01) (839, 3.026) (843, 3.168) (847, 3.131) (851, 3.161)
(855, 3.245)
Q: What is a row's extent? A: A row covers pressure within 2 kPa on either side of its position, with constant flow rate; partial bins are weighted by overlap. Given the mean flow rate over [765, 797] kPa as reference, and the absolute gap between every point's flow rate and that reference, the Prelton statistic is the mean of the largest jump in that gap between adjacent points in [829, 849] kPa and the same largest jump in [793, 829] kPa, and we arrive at 0.199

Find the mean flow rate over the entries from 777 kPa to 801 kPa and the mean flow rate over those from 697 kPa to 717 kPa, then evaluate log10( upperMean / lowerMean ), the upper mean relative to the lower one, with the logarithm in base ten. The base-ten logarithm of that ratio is -0.015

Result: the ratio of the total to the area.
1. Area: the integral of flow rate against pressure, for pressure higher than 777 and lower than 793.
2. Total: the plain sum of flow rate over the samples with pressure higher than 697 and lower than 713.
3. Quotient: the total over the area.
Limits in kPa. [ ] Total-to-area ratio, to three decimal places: 0.258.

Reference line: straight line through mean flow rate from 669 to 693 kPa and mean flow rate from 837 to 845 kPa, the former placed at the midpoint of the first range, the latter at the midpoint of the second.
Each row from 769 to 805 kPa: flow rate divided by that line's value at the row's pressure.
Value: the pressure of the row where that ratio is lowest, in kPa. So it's 795 kPa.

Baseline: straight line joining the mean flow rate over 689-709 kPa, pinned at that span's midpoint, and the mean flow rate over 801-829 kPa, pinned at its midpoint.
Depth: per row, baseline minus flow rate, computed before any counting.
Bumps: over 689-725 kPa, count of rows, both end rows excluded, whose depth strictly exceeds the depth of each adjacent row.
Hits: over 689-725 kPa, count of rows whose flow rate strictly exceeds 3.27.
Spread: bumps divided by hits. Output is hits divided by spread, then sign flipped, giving -12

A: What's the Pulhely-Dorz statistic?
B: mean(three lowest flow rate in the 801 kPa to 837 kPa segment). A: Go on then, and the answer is 3.05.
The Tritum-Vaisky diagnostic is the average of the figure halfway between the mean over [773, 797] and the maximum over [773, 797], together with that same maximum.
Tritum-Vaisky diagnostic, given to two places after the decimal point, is 3.38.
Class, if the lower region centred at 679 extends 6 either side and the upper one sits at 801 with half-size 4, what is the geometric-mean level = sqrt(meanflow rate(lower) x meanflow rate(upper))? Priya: 3.27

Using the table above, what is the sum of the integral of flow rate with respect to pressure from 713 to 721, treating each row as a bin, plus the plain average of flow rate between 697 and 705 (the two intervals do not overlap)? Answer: 29.0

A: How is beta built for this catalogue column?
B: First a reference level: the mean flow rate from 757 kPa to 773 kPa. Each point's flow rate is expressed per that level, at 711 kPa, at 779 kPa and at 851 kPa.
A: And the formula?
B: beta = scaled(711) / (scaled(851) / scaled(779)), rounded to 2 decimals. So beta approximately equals 1.02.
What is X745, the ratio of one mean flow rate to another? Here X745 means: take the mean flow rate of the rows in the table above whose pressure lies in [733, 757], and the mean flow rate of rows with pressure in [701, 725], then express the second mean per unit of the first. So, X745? 1.01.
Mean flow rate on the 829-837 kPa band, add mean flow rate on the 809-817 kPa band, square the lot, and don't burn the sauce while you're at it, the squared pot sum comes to 40.4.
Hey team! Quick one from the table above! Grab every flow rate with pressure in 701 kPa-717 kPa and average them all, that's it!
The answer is 3.35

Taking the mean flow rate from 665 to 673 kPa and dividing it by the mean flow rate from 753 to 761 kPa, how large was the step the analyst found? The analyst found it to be 0.92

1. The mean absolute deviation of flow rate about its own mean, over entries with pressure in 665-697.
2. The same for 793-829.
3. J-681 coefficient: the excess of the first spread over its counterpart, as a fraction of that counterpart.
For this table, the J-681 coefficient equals 1.13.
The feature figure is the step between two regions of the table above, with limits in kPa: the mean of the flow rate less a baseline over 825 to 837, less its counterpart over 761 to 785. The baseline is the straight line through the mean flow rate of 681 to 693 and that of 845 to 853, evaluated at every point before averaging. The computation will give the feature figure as -0.11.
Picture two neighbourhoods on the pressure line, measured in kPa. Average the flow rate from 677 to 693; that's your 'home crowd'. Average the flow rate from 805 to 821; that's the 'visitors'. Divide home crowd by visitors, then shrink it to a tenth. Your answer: 0.104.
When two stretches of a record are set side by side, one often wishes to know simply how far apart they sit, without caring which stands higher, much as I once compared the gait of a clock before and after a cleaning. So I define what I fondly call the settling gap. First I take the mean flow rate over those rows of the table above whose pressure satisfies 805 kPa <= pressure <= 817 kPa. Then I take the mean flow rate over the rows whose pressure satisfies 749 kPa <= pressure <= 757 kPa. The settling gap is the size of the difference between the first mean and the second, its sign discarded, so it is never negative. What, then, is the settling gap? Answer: 0.15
